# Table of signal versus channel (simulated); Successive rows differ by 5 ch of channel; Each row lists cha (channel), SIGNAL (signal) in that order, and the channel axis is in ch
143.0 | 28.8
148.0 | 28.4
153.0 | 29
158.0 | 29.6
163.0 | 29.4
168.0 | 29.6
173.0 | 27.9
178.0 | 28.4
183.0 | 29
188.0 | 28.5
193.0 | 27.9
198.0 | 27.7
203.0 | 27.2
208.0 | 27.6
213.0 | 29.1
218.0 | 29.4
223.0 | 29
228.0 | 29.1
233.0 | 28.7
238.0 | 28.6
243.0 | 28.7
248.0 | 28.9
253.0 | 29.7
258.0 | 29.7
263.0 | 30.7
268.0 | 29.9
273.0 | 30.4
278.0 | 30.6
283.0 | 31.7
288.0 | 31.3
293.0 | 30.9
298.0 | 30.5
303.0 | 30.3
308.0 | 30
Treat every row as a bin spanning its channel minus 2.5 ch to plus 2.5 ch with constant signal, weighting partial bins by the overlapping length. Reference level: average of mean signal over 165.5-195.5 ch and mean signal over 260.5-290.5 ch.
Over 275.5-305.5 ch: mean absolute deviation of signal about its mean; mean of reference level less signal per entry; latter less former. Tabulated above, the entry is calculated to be -1.6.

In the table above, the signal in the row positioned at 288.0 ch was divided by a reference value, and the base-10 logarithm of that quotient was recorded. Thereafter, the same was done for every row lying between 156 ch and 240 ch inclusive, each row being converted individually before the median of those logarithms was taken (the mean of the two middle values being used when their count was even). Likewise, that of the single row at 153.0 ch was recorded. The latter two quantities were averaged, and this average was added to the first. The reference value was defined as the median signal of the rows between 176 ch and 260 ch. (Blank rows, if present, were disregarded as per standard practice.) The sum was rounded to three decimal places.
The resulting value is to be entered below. 0.040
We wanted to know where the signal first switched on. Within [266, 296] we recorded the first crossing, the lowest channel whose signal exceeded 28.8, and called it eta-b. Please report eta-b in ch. 268.0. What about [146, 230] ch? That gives 153.0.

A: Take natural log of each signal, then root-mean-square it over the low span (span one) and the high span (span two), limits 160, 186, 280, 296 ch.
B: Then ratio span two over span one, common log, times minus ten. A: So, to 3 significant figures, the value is -0.104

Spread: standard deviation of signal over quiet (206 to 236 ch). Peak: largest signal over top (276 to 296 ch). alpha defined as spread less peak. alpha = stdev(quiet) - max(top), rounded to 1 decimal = -31.1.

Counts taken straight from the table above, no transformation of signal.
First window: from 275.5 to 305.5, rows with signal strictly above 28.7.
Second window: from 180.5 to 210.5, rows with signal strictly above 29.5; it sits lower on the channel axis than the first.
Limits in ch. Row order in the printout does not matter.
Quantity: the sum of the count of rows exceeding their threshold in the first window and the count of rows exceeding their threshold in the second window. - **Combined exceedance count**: 6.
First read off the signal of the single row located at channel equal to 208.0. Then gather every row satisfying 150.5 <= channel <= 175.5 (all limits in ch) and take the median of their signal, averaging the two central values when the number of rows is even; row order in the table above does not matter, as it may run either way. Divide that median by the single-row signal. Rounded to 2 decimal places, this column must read 1.07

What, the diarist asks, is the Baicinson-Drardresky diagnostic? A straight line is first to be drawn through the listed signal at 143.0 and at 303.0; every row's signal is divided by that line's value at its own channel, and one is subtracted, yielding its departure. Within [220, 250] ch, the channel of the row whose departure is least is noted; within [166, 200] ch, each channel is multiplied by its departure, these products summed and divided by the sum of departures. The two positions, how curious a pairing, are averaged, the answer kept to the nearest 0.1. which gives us 213.8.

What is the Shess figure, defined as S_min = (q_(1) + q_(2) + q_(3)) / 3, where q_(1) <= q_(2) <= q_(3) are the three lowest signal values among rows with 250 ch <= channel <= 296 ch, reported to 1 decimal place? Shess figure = 29.8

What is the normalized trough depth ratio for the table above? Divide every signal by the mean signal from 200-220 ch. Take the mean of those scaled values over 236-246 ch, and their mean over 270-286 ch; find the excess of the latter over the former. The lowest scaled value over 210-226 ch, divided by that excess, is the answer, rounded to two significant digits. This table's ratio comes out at 13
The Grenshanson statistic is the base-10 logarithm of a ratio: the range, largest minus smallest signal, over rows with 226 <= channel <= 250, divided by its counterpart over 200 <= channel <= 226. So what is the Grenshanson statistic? -0.64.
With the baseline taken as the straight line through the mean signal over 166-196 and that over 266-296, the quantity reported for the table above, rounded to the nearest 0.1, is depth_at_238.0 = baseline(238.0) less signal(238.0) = 1.2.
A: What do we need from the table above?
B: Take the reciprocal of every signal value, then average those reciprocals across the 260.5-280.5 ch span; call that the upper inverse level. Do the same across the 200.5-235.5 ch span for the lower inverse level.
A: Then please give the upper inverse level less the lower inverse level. -0.0021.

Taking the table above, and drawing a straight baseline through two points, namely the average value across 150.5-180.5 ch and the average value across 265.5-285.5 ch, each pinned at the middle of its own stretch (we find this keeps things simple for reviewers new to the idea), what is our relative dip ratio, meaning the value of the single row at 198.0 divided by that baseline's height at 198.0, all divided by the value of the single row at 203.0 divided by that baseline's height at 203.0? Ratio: 1.02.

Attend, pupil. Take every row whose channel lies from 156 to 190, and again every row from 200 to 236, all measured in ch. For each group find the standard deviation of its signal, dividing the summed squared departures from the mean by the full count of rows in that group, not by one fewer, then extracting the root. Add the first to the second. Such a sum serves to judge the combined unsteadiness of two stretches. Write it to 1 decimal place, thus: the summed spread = 1.4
